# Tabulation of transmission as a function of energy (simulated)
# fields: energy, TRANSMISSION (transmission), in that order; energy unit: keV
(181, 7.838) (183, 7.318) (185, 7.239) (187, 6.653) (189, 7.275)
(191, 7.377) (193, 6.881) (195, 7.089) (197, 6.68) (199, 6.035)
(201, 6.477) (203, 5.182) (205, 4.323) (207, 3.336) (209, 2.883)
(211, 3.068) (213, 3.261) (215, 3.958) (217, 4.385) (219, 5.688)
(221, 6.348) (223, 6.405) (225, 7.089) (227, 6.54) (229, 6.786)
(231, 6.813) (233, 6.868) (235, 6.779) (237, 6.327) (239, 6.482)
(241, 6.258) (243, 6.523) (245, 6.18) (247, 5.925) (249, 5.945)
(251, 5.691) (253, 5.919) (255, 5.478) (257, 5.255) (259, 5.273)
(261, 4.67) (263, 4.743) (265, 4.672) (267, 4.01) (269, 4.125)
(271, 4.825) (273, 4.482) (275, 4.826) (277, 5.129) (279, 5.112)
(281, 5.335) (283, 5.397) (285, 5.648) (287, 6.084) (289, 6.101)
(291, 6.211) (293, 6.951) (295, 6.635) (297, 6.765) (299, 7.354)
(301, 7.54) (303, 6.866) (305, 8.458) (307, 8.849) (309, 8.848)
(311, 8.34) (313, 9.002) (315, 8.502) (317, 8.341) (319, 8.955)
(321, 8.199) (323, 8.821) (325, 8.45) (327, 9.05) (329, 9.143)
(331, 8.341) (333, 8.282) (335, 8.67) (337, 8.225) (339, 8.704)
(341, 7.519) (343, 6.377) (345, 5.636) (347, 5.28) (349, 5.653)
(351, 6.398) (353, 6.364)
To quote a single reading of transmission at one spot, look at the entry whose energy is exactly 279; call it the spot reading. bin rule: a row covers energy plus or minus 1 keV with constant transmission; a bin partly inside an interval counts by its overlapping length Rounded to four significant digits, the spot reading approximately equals 5.112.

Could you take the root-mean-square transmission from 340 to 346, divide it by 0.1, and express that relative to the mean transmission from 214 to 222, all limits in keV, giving 12.9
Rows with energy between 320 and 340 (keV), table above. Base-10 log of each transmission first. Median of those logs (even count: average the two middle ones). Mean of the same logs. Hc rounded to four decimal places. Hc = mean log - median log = 0.0012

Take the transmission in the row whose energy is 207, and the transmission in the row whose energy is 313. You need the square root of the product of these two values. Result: 5.48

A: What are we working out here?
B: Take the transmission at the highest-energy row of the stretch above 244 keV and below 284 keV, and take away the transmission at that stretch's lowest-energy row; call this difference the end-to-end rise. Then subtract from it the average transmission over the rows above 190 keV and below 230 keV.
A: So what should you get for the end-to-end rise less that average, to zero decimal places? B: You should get -6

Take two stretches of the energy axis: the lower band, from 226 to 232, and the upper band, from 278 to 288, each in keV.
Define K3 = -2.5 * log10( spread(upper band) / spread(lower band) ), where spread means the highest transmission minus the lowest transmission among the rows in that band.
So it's -1.38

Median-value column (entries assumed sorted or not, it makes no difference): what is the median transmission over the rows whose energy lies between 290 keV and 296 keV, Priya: 6.6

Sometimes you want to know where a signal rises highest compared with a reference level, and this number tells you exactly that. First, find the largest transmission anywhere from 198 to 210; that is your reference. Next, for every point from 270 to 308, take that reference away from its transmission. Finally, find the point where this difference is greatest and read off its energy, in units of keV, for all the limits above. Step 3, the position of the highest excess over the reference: 307 keV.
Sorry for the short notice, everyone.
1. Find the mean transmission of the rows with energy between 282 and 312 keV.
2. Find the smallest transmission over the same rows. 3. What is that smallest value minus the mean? -1.67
